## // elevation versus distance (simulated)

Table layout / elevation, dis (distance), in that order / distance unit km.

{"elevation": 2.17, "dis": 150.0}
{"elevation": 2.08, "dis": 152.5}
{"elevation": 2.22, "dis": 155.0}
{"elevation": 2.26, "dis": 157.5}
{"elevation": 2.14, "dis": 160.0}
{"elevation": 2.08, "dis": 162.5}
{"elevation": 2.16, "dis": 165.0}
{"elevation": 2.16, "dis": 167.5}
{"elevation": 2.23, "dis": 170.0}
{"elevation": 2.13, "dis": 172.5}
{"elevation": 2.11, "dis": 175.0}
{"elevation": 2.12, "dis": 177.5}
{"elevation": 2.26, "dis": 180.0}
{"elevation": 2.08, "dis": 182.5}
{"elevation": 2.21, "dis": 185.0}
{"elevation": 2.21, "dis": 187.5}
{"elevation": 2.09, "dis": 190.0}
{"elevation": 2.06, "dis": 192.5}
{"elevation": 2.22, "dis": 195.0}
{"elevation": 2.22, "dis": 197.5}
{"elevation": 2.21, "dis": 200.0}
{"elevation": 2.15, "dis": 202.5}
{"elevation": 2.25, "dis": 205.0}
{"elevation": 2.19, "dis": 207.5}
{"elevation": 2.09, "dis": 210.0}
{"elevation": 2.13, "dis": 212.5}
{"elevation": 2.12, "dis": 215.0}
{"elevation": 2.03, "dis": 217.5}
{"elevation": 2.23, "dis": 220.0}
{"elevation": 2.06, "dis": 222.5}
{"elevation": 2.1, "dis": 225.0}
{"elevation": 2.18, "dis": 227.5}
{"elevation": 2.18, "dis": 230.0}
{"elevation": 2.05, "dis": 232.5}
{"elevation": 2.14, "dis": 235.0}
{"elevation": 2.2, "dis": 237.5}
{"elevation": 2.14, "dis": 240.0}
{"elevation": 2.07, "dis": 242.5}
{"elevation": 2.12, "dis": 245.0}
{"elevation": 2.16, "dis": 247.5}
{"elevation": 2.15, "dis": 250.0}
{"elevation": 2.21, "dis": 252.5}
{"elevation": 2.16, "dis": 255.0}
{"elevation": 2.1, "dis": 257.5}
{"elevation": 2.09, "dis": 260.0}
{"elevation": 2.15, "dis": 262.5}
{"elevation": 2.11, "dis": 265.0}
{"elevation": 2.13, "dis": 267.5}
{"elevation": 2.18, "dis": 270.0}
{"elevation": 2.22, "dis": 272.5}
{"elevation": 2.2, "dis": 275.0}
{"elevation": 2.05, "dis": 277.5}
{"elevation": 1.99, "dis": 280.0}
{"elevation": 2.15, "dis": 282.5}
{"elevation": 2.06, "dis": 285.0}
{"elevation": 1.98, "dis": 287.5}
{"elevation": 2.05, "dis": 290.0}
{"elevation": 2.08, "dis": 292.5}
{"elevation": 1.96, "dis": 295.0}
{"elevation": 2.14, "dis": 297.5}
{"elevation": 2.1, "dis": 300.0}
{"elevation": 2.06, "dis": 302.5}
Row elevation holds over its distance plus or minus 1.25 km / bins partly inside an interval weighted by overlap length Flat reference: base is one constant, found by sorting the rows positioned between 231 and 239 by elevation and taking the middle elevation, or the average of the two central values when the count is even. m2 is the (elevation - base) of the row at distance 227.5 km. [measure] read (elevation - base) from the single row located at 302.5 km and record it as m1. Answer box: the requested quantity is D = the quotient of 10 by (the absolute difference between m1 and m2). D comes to 83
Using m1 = -0.08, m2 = 0.04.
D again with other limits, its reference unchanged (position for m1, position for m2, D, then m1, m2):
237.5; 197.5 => 500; 0.06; 0.08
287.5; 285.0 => 125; -0.16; -0.08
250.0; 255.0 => 1000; 0.01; 0.02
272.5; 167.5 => 167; 0.08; 0.02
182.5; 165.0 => 125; -0.06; 0.02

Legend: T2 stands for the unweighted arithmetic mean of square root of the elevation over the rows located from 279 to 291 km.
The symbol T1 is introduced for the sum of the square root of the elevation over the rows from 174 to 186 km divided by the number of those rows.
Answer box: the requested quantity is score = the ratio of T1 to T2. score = 1.03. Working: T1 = 1.468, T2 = 1.43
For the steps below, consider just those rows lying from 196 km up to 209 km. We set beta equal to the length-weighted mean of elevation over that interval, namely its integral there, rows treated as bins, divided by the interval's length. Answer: 2.20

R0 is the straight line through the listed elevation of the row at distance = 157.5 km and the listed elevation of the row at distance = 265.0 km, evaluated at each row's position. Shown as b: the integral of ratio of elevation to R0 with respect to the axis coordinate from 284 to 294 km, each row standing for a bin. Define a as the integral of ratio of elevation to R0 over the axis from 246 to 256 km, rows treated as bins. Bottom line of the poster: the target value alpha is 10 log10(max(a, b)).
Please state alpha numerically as 10.1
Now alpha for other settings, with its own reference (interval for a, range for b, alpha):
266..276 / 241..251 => 10.2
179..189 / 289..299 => 10.0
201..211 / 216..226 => 10.0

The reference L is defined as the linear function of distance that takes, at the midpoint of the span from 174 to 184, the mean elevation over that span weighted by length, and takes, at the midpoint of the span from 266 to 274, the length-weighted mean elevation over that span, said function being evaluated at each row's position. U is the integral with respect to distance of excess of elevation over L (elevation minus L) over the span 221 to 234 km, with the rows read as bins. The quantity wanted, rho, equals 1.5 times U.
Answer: -0.9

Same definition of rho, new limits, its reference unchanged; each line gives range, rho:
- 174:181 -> 0.2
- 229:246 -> -0.9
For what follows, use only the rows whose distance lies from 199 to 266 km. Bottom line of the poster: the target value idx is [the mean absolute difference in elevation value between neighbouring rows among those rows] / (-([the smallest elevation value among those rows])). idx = -0.033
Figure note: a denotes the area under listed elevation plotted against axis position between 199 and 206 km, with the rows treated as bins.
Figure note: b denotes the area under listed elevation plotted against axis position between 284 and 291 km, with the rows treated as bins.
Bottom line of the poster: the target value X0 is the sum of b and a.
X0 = 29.6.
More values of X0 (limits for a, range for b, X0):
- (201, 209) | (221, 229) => 34.5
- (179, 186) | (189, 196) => 30.1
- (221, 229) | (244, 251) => 32.0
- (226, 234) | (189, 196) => 31.9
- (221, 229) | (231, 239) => 34.0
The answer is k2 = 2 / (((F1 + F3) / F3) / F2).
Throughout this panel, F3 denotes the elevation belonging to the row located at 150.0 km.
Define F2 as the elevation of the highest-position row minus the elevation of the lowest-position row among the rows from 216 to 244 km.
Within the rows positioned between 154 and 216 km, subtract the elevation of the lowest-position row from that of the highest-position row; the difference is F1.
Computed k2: 0.08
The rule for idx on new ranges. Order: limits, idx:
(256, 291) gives -0.033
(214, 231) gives -0.048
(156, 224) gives -0.039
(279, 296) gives -0.047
